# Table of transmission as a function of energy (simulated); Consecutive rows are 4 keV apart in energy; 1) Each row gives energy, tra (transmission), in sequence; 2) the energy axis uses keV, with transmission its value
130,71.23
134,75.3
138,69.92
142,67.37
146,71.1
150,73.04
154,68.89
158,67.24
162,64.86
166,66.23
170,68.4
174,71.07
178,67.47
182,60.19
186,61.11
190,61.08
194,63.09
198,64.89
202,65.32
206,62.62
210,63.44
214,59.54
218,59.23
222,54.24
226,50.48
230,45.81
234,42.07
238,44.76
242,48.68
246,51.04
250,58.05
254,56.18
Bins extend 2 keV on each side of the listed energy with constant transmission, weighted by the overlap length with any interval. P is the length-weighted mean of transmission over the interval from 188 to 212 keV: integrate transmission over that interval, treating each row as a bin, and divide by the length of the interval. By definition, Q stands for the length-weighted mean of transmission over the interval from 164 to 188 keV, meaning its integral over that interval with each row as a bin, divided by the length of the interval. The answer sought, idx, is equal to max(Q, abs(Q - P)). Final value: 65.7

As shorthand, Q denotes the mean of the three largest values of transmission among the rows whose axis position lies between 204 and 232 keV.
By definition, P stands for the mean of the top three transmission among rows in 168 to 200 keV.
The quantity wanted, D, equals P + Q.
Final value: 131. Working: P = 69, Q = 62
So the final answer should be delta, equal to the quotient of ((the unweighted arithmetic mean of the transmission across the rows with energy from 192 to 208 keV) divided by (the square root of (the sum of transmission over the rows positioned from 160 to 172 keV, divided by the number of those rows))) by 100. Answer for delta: 0.078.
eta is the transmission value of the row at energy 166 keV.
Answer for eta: 66.23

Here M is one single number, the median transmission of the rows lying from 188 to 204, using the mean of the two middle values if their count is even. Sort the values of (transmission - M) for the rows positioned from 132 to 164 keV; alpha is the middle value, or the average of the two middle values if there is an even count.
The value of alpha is 5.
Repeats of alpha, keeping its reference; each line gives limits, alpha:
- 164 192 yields 2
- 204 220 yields -3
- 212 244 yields -14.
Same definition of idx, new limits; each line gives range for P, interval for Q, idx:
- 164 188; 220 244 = 47.7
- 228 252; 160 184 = 66.4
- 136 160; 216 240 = 49.4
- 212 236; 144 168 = 68.6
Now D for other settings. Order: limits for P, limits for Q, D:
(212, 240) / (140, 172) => 129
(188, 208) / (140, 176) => 136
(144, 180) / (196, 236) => 136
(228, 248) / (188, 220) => 113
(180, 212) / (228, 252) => 117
